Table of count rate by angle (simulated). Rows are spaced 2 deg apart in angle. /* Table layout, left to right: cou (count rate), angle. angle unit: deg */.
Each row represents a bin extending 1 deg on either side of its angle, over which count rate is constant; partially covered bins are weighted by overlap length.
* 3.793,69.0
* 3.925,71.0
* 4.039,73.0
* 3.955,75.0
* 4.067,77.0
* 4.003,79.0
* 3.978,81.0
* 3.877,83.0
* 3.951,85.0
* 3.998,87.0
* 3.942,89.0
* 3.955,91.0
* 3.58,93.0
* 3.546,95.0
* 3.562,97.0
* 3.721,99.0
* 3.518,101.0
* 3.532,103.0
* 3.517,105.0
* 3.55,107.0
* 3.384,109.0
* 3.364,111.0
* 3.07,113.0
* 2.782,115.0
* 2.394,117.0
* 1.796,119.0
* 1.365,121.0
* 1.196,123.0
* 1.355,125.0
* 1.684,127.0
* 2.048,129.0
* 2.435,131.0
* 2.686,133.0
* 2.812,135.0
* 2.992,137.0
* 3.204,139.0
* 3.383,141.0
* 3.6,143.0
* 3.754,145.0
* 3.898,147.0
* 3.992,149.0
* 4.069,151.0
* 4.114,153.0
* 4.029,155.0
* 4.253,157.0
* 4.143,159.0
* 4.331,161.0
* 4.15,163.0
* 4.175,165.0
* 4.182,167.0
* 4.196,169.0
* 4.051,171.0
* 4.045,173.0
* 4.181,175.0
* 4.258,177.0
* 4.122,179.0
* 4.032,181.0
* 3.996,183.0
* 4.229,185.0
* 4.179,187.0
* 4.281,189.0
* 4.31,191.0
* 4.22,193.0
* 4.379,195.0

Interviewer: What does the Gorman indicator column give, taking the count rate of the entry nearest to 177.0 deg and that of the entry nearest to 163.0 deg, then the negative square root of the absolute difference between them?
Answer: -0.33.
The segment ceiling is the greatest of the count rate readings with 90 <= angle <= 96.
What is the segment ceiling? 3.955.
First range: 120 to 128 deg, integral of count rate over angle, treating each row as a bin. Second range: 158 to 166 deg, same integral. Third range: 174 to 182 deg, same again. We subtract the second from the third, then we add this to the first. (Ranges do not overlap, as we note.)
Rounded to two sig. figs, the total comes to 11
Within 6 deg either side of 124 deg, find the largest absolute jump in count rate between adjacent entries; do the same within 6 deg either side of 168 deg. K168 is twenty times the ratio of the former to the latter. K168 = 59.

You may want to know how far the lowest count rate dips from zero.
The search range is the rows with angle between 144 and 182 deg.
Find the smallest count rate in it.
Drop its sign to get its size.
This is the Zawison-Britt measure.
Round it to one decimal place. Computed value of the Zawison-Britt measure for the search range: 3.8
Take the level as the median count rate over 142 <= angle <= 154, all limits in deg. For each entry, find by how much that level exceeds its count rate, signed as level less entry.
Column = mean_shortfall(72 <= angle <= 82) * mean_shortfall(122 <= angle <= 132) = -0.14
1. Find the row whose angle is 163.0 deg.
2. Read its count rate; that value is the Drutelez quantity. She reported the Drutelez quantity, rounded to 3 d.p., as 4.150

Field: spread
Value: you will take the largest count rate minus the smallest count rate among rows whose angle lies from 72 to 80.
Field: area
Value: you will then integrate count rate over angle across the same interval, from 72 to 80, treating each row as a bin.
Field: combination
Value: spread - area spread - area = -32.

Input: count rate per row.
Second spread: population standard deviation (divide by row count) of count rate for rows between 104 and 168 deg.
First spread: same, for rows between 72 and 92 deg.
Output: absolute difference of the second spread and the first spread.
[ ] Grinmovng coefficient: 0.9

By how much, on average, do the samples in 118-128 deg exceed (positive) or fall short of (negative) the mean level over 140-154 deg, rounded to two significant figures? -2.4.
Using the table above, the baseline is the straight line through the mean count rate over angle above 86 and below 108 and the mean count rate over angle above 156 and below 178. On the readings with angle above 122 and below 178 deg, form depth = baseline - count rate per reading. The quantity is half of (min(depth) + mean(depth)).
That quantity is 0.19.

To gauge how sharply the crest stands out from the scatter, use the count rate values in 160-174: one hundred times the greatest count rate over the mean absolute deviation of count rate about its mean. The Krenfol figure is 6361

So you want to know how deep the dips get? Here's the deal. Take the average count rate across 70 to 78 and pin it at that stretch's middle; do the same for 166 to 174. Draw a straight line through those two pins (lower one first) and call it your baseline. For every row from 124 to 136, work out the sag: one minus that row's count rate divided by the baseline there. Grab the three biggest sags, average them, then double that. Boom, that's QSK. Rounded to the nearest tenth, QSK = 1.2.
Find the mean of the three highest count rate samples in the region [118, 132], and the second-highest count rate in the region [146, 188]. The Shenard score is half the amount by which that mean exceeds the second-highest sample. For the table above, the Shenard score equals -1.1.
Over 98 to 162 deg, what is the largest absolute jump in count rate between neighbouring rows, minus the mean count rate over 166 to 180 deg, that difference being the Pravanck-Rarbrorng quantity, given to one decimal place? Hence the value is -3.5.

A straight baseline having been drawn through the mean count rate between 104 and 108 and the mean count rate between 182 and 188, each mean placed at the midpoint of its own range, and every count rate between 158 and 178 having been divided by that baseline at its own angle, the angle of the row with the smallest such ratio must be 173.0 deg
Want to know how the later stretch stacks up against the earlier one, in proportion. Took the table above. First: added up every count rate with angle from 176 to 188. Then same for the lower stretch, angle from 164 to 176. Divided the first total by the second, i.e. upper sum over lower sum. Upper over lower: 1.0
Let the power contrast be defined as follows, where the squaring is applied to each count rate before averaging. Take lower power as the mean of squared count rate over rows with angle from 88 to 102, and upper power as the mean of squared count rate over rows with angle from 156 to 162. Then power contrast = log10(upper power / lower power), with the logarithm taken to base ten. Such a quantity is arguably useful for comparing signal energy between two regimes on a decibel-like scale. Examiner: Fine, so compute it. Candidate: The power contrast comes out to 0.1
